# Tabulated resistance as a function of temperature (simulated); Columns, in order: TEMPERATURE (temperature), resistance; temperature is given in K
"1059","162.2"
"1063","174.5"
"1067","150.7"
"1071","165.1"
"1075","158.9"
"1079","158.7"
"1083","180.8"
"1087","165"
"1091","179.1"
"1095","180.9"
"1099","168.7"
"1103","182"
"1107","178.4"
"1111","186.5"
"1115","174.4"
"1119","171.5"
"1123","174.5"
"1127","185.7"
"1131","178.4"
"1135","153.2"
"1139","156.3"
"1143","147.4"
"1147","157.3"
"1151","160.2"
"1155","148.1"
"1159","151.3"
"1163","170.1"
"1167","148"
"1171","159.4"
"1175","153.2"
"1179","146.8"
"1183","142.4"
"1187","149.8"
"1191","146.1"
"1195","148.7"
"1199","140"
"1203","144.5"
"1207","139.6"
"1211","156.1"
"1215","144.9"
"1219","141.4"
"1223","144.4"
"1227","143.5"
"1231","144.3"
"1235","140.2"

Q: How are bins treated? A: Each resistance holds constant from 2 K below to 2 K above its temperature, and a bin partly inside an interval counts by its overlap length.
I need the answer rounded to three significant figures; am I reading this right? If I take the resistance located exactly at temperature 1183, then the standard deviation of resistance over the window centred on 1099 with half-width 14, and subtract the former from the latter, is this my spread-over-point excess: -135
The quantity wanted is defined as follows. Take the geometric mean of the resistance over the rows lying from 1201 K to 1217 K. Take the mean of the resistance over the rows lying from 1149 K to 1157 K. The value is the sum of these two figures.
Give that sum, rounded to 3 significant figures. 300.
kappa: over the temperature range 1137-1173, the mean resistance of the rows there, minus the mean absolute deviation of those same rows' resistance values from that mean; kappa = 149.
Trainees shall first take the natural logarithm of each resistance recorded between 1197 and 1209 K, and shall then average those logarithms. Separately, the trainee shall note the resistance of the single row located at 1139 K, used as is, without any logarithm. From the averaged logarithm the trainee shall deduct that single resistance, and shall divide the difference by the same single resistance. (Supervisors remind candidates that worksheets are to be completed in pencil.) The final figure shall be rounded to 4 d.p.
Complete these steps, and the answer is -0.9683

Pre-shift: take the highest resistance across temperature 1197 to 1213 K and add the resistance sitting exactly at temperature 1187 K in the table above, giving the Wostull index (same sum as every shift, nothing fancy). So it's 306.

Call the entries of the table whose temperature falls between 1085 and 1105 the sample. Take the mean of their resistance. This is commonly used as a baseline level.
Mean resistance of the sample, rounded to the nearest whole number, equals 175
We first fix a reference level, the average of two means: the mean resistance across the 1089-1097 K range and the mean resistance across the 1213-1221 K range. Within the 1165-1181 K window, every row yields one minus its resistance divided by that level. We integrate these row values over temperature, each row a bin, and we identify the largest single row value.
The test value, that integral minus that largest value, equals 0.9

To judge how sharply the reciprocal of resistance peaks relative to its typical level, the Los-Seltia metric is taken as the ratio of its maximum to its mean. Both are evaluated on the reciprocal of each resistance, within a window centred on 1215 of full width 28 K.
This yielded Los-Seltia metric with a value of 1.04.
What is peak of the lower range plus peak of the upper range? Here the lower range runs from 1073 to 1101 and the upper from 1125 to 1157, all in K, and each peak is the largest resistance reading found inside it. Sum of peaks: 367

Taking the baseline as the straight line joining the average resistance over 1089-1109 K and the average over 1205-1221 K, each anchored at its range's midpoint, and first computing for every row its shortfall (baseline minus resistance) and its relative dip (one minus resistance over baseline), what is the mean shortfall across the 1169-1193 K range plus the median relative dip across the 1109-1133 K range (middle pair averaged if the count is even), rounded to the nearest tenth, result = 4.9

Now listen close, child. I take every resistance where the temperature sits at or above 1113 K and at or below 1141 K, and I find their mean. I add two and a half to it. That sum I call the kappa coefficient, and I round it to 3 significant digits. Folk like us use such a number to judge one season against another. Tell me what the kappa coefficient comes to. 173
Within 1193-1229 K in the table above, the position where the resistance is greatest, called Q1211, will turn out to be 1211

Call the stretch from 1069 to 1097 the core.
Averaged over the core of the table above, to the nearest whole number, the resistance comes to 170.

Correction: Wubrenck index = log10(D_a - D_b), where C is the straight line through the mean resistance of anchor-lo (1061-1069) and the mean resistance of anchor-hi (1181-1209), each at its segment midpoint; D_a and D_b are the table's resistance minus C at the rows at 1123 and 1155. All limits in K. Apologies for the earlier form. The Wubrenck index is 1.3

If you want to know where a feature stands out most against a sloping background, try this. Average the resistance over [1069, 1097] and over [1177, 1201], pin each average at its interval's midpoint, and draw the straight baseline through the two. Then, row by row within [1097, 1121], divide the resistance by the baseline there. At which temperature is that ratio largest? 1111 K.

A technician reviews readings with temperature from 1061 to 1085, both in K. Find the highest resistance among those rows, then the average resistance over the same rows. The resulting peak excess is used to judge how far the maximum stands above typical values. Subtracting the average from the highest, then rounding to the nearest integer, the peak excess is 16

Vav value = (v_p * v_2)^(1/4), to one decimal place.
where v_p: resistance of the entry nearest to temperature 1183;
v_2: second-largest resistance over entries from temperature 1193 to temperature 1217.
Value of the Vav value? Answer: 12.1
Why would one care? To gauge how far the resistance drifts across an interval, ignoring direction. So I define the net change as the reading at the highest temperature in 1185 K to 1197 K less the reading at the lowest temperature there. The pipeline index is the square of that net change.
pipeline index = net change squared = 1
